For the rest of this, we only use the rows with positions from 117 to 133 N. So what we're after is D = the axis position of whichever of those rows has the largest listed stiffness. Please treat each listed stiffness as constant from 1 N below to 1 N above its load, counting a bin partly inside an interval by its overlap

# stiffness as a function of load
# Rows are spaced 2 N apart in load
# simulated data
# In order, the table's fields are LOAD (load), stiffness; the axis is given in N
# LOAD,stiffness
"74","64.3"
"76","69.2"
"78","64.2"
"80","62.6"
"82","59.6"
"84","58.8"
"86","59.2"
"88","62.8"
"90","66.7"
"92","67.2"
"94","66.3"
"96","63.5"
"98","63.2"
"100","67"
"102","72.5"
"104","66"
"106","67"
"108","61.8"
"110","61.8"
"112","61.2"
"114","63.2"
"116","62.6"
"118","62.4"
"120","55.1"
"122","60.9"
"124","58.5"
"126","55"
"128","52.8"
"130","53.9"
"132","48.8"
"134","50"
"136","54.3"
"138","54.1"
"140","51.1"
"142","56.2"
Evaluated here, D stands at 118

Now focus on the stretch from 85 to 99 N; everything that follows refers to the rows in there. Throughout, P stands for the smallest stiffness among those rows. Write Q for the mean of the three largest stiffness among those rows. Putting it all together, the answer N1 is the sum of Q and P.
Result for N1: 126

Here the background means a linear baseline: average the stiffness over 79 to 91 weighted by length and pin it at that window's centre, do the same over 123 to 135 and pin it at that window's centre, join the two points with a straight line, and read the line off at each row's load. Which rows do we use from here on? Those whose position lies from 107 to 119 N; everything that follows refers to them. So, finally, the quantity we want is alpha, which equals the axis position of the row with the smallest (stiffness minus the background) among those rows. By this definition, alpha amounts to 108 N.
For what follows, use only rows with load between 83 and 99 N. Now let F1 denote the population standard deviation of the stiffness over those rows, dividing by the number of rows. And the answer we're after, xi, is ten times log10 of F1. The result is 4.8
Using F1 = 3.02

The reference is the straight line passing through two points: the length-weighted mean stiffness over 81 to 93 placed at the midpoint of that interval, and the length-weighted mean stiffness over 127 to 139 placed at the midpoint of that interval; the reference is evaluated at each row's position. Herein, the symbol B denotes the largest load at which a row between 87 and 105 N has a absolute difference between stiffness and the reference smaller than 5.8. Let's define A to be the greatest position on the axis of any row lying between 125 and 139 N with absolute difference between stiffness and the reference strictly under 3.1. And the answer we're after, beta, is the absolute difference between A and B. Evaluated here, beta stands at 40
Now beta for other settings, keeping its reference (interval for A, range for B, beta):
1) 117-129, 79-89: 40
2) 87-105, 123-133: 36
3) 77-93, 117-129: 40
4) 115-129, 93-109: 20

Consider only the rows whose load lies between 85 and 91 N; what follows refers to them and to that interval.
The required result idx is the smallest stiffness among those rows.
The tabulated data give 59.2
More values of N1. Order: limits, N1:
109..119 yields 124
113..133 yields 112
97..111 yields 131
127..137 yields 102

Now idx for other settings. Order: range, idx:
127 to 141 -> 48.8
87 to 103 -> 62.8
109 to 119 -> 61.2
